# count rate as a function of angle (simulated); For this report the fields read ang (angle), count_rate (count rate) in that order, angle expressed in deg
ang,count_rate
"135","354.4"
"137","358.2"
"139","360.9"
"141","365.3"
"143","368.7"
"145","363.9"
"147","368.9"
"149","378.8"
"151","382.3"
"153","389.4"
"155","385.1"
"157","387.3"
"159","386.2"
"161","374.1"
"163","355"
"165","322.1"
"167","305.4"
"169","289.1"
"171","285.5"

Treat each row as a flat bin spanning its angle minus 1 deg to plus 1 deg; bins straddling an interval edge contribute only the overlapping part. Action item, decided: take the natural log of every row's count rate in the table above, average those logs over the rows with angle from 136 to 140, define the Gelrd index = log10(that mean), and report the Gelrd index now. 0.770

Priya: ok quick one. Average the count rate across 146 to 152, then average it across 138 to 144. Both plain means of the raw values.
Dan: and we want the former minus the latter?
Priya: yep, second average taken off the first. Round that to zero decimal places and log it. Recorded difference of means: 12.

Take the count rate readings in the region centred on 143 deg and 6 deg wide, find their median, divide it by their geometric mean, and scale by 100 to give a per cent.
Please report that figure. 100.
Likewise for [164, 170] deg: 100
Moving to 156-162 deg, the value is 101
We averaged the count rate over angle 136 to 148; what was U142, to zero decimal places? 364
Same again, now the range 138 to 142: 363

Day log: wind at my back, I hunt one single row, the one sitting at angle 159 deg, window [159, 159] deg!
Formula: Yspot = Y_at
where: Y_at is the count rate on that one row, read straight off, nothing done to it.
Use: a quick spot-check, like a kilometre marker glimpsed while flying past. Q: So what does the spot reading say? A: 386.2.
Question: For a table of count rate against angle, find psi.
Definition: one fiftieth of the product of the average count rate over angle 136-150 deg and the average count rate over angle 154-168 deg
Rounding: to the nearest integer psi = 2633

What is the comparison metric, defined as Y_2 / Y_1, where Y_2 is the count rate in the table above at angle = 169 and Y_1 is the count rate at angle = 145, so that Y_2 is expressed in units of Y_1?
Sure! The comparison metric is 0.79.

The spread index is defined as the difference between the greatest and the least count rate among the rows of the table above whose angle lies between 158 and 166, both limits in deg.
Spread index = 64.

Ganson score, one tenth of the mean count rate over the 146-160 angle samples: 38.3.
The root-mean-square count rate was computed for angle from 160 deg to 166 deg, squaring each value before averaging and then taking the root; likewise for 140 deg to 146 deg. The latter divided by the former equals 1.04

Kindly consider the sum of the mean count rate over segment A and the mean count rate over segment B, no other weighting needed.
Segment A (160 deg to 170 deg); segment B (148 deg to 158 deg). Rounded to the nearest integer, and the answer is 714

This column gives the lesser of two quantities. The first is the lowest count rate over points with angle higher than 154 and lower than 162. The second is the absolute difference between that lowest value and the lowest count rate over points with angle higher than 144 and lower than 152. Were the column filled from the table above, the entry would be 10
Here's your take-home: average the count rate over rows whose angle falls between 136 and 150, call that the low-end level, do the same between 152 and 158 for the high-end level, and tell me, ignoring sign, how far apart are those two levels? 21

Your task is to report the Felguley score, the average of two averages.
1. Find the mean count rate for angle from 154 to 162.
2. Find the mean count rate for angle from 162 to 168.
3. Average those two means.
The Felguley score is 355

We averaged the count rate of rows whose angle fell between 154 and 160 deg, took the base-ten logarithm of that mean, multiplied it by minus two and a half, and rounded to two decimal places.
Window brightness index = -6.47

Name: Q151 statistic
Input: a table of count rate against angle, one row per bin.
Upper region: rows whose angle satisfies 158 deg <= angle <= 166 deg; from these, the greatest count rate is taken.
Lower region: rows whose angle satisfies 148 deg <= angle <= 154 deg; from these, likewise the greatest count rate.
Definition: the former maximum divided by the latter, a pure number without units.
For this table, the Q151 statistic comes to 0.99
